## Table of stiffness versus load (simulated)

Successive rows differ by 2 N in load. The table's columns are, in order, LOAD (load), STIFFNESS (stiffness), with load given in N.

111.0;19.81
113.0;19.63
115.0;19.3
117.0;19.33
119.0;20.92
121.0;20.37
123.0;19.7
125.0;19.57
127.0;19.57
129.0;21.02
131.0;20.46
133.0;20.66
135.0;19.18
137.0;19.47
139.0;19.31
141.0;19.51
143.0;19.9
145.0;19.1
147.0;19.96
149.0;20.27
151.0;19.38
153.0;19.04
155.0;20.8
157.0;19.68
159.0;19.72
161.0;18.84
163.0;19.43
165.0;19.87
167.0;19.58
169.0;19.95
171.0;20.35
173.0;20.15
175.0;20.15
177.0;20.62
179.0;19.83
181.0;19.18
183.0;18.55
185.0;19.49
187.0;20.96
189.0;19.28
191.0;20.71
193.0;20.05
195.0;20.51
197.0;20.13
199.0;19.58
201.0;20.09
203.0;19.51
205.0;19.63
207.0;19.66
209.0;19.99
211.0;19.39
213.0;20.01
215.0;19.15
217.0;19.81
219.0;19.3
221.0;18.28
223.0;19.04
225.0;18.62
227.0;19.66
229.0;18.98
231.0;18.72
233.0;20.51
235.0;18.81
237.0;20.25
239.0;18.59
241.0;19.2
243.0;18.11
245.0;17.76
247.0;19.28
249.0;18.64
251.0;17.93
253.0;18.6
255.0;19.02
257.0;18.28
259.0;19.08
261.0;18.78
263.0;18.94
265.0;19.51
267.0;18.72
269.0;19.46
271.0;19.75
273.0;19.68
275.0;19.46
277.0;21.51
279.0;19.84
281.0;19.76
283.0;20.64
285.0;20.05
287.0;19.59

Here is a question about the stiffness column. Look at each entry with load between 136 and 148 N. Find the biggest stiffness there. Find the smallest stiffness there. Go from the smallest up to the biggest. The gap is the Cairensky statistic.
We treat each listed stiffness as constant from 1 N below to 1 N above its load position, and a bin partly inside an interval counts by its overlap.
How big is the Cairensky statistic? 0.9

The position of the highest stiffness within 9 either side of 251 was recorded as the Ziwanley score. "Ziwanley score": 247.0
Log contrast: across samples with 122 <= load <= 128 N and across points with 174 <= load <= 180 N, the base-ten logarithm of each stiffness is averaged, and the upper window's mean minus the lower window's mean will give 0.013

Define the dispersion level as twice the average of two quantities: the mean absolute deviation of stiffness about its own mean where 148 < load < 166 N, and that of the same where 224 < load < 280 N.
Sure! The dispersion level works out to 1.05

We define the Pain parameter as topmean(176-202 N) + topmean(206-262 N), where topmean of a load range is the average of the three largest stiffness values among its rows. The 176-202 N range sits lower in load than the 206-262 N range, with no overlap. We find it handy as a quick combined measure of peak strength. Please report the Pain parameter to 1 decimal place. 41.0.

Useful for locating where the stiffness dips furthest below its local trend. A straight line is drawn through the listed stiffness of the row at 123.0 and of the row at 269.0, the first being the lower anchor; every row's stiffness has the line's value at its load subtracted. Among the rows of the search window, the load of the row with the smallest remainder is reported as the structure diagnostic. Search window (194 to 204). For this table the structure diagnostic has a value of 203.0 N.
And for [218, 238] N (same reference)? 221.0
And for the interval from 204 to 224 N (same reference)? 221.0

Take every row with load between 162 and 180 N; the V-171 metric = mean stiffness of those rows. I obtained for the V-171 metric 20.0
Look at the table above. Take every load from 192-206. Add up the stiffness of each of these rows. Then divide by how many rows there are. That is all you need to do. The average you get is 19.9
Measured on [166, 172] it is 20.0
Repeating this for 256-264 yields 18.8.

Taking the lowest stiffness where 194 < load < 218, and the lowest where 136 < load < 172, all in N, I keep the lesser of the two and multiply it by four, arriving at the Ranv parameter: 75.4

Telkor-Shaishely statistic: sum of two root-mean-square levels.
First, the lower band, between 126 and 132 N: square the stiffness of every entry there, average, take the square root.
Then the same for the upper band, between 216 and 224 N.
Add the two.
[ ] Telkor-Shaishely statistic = 39.47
